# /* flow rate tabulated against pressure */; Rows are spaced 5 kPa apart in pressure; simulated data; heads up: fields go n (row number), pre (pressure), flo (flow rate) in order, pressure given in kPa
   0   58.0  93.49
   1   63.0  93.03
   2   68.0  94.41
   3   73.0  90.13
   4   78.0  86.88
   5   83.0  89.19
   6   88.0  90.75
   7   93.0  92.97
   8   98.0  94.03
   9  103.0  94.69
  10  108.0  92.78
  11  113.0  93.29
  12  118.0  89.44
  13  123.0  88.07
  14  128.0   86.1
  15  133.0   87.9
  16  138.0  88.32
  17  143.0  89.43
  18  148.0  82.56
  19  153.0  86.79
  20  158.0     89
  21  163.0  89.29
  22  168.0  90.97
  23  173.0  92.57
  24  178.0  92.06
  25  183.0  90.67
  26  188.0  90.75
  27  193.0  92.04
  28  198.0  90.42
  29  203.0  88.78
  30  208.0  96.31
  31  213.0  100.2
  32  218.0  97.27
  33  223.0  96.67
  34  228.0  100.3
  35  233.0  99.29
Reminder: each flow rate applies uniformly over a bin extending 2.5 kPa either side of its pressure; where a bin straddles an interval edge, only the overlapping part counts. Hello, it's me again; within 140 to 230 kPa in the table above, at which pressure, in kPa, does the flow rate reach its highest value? 228.0 kPa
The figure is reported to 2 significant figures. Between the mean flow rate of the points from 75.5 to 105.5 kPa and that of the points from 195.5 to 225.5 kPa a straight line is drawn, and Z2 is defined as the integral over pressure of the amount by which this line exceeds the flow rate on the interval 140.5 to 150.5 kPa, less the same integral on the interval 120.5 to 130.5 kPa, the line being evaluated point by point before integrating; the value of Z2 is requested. 17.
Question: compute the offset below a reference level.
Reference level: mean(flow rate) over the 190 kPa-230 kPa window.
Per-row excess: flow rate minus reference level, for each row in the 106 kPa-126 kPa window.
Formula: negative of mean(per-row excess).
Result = 4.4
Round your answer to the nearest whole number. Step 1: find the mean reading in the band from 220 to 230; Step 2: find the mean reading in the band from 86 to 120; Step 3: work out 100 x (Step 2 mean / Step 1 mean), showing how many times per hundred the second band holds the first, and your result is 94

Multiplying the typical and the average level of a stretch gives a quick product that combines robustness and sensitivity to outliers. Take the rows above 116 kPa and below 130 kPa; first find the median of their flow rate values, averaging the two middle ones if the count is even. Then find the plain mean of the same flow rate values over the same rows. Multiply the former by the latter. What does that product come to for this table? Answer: 7739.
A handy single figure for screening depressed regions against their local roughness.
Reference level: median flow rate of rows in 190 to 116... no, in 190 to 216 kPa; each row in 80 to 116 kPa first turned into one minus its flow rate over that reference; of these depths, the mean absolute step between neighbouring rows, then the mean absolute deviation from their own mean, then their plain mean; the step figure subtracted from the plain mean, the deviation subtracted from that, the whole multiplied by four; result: -0.14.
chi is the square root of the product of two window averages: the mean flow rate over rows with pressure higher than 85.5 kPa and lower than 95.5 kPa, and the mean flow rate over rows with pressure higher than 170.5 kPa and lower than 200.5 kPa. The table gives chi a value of 91.6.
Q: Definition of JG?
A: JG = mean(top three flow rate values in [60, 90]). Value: 92.7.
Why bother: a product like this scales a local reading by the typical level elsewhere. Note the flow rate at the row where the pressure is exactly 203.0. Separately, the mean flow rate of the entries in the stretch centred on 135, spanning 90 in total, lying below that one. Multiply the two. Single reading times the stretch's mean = 7991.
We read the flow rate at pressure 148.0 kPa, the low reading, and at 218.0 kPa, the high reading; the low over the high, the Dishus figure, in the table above 0.85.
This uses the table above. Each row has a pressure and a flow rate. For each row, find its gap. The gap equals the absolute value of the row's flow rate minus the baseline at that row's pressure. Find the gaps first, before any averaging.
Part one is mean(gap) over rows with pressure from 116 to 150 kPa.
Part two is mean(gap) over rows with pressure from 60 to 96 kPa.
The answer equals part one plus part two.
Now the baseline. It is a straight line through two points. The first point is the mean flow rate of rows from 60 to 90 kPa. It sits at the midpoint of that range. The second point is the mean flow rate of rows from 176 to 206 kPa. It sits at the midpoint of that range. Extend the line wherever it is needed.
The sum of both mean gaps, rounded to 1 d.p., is 5.4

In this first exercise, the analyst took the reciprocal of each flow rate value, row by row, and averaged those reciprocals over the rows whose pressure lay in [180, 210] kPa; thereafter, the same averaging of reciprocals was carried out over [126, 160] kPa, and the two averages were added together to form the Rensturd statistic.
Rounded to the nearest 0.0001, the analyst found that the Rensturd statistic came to 0.0224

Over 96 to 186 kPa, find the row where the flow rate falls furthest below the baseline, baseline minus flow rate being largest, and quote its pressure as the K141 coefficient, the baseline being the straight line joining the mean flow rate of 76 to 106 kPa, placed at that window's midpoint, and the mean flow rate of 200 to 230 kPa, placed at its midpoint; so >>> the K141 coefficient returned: 148.0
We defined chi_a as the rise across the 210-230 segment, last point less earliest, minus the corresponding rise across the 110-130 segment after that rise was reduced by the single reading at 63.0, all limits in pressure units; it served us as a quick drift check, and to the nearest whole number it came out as 100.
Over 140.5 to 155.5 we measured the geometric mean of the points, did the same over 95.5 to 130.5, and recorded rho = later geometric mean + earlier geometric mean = 177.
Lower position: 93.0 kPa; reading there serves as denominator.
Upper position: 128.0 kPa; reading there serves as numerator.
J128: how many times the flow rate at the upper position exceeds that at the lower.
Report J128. 0.93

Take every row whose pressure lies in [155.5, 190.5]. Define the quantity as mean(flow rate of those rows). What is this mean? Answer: 90.8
